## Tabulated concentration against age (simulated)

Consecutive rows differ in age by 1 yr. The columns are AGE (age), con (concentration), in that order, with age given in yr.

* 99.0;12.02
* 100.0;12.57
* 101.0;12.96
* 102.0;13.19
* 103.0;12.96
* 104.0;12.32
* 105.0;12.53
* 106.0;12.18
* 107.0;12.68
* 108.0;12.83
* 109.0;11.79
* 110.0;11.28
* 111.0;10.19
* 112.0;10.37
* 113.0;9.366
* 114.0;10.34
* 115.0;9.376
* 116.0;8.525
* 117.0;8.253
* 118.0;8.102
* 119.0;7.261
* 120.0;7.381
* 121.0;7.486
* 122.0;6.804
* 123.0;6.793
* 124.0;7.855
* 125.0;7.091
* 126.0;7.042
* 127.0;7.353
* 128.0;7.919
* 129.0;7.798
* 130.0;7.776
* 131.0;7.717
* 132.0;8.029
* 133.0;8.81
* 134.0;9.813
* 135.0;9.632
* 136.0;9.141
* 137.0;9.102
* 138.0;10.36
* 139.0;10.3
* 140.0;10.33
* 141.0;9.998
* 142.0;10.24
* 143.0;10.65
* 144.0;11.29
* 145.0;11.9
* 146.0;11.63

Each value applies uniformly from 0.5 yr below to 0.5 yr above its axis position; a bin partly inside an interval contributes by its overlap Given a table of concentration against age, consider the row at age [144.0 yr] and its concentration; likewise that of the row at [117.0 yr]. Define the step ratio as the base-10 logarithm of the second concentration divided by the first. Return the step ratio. -0.14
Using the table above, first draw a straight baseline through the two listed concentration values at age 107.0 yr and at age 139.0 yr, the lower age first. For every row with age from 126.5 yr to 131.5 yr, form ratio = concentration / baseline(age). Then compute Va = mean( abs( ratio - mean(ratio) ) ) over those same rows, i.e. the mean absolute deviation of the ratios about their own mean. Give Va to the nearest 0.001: 0.017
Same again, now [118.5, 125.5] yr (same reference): 0.024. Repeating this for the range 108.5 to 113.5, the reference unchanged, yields 0.054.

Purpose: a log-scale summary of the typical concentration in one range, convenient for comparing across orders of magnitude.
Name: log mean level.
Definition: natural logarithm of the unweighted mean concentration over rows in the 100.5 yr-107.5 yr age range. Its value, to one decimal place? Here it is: 2.5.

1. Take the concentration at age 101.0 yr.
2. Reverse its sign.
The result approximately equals -13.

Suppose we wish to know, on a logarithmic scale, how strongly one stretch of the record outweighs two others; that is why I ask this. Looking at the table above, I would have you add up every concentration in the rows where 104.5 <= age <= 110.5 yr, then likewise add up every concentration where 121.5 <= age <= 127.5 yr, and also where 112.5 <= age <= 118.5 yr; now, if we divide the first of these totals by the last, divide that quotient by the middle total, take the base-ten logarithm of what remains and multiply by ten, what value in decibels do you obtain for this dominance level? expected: -15.0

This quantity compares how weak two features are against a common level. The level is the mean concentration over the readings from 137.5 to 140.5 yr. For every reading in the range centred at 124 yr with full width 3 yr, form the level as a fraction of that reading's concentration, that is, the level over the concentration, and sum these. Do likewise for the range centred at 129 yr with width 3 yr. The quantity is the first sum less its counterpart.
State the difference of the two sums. 0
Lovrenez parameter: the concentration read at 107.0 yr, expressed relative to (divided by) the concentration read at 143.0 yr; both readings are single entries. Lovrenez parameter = 1.2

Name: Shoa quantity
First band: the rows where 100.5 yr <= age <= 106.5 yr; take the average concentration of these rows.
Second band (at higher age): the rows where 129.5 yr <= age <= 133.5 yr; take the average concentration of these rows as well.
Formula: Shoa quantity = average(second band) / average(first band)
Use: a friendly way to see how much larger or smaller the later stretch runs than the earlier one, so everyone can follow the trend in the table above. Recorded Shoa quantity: 0.64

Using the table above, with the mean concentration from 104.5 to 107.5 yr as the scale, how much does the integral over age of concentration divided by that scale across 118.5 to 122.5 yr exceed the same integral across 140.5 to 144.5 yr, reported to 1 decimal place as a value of -1.1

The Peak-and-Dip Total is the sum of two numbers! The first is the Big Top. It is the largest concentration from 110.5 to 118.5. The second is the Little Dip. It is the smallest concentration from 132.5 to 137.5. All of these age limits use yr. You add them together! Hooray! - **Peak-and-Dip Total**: 19.2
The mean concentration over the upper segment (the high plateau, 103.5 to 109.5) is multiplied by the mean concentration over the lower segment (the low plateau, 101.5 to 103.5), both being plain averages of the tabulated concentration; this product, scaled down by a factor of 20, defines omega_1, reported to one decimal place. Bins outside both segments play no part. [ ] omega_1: 8.1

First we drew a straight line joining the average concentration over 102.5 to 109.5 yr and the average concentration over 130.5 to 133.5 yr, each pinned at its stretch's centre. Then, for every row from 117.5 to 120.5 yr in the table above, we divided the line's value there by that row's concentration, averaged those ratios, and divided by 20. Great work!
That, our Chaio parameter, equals 0.0682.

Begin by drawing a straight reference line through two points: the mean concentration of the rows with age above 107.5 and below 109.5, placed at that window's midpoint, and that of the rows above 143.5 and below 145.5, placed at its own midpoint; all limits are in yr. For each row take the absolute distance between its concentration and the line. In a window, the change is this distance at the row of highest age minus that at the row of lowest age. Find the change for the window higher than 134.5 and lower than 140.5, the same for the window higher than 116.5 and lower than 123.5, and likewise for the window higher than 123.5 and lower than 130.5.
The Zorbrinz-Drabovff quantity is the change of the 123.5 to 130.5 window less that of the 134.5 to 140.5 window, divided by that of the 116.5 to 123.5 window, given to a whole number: 1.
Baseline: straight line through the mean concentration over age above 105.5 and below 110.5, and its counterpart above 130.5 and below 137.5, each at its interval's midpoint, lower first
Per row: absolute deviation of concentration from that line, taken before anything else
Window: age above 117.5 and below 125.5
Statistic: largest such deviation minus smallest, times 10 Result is 13.0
